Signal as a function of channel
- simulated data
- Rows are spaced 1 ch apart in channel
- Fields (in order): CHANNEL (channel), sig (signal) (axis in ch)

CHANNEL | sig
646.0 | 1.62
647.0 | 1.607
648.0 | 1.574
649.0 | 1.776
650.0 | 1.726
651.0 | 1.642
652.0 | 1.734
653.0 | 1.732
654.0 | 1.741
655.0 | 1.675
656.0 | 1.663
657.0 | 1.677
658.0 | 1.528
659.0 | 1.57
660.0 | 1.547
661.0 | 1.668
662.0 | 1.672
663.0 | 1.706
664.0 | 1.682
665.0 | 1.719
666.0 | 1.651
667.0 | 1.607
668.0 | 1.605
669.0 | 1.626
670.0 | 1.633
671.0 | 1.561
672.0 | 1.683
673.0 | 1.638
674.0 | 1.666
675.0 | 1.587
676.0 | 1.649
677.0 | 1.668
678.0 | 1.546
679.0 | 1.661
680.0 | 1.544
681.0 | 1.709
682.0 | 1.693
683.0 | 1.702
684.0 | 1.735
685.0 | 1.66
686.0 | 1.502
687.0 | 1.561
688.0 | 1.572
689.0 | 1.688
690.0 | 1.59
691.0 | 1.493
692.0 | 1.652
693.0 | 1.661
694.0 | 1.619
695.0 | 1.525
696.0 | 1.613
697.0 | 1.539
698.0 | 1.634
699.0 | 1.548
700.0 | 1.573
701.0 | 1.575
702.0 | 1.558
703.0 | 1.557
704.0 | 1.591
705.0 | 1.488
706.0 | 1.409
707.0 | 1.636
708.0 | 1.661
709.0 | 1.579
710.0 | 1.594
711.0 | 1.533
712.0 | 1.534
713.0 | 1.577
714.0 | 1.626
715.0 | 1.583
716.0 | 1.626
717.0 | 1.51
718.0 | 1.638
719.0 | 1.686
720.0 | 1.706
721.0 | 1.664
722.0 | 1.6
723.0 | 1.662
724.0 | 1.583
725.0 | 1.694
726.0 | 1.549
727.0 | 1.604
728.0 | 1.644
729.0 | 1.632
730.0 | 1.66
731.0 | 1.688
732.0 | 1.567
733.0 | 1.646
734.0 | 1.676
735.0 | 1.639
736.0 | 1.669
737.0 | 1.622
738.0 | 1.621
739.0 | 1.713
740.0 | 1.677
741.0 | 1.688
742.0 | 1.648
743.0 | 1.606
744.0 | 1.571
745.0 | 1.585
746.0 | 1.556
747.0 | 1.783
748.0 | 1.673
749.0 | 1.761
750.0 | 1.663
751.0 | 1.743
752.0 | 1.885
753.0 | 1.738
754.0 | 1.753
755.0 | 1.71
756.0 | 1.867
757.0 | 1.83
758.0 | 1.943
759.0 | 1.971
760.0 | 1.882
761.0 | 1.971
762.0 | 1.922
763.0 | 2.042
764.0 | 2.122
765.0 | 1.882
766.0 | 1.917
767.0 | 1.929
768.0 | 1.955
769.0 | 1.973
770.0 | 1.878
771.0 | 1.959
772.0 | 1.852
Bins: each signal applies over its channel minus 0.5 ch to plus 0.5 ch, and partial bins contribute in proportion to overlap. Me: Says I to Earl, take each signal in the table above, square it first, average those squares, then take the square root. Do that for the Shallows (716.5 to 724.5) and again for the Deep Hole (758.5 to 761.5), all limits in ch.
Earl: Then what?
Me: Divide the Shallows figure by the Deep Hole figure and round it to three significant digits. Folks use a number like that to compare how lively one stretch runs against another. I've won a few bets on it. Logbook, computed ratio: 0.841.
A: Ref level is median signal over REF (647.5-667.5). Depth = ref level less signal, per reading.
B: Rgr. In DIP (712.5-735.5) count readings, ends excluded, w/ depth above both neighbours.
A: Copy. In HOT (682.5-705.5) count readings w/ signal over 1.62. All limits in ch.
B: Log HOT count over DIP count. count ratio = 1.0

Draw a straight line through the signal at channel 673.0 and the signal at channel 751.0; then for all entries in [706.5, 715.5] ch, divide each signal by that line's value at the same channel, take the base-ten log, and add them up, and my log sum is -0.234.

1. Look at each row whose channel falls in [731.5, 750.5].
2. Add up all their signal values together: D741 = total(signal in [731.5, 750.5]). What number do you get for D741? 31.4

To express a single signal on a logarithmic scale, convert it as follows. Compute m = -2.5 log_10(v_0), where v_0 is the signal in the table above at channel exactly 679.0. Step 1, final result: -0.551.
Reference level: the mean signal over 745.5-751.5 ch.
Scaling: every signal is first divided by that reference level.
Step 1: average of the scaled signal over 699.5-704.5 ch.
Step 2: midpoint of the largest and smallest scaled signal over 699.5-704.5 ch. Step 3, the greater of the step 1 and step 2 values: 0.93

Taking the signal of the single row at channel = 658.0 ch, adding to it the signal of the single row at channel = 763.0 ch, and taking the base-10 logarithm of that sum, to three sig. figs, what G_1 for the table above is 0.553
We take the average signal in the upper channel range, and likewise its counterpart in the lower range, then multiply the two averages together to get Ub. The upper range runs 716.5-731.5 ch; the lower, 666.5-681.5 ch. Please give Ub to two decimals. 2.66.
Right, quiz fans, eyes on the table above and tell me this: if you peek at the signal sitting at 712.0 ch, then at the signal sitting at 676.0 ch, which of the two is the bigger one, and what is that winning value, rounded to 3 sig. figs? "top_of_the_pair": 1.65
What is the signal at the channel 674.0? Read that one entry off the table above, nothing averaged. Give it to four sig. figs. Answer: 1.666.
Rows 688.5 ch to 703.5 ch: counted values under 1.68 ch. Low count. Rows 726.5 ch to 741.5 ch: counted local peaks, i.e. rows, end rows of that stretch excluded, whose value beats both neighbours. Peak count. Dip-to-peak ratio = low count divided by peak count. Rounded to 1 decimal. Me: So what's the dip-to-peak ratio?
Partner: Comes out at 2.8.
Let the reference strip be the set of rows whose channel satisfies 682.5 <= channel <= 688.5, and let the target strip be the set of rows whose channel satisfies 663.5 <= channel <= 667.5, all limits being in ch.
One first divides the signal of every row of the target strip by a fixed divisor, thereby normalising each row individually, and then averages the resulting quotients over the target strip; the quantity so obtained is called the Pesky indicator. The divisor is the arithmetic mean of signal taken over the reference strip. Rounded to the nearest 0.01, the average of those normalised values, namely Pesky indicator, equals 1.03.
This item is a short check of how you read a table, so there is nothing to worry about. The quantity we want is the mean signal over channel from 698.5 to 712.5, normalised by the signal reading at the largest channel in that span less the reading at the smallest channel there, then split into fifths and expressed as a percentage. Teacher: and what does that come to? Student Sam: -2228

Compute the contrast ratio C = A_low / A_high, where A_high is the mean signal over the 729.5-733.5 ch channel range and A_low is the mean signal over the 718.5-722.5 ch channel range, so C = 1.01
